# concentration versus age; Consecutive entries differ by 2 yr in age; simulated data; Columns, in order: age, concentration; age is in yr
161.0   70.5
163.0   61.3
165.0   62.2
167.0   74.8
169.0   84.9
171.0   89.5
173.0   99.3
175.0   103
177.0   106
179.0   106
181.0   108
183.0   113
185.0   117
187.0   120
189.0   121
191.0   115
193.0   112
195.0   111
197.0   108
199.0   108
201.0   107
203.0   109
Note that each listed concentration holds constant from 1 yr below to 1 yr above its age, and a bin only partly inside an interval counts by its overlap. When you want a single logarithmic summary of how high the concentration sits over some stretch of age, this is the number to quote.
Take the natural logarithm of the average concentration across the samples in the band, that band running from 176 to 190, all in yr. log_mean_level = 4.73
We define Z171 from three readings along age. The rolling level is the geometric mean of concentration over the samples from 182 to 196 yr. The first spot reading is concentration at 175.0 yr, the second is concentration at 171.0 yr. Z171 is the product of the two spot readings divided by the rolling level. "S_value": 80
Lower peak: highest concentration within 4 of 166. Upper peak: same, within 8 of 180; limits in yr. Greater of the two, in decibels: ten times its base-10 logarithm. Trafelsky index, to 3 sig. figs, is 20.8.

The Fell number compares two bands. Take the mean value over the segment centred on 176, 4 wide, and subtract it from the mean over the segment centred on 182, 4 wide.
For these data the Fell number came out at 6.0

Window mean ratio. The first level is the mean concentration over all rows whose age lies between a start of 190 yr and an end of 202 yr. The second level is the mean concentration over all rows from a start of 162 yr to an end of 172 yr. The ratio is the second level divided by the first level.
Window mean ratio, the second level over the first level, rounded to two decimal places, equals 0.68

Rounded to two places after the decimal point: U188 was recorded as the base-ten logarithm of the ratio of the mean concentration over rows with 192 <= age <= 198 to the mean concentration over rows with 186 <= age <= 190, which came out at -0.04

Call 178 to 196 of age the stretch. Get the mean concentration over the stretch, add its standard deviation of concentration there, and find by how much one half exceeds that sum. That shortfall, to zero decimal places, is -118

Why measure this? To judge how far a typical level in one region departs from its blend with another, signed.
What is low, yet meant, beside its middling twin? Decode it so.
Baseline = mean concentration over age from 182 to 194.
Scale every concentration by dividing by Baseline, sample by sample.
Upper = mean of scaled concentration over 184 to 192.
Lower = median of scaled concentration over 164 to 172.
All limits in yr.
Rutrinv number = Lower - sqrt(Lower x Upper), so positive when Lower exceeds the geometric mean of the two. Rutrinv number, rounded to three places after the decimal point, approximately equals -0.149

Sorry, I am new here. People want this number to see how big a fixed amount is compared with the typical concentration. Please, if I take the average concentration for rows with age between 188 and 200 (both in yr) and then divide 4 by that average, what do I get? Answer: 0.0356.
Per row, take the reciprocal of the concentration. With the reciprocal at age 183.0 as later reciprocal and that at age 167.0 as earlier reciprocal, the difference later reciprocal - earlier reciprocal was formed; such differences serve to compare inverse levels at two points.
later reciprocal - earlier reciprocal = -0.005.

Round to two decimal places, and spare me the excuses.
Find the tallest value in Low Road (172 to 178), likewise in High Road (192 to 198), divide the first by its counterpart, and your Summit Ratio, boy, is 0.95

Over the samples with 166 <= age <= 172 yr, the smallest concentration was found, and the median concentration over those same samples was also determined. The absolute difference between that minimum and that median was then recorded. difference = 10.1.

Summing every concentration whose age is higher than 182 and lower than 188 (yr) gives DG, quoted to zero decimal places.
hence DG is 350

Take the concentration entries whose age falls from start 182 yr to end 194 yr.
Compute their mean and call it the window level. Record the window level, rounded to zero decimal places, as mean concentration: 116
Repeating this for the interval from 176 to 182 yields 107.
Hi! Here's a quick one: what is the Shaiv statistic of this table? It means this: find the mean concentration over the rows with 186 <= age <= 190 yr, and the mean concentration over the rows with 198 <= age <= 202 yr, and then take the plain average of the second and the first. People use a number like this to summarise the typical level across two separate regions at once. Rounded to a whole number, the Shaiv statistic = 114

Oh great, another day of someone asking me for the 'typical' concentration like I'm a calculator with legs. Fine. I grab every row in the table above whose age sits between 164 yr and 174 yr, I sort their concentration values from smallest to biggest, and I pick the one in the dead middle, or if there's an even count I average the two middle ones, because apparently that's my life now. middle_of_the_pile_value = 85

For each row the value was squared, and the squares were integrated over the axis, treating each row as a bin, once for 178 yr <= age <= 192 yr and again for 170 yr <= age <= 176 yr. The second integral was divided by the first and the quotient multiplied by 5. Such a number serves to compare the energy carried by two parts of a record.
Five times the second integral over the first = 1.6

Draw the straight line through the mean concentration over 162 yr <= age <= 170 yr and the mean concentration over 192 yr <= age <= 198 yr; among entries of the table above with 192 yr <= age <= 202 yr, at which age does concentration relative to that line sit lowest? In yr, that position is 201.0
